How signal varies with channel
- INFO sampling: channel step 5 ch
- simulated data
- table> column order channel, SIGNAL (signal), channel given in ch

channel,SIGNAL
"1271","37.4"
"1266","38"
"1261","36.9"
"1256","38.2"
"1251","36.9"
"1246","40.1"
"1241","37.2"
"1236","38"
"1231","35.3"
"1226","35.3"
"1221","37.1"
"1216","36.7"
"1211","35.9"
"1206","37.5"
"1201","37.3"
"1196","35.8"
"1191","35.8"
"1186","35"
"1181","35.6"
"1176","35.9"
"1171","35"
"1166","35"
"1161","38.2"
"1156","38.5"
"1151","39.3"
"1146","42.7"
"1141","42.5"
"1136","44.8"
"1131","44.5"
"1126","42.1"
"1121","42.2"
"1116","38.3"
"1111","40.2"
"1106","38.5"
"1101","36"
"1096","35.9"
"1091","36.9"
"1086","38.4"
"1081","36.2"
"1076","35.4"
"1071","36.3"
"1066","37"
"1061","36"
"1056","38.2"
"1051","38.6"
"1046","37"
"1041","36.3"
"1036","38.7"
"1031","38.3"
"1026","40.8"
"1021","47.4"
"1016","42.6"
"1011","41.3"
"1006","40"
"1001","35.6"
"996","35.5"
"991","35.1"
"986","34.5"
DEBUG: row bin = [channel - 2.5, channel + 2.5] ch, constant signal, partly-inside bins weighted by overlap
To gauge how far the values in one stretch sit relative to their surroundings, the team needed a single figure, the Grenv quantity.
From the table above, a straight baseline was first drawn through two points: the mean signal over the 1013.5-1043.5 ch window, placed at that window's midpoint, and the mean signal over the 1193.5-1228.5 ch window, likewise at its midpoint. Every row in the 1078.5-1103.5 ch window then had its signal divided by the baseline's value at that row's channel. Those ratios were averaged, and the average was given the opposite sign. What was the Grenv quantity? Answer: -0.93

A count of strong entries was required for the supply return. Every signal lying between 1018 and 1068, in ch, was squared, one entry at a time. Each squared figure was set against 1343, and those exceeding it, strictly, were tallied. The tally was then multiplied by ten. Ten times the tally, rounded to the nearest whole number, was 80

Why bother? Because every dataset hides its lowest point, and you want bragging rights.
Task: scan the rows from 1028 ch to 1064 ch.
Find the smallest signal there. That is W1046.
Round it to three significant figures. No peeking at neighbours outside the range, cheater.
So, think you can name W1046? 36.0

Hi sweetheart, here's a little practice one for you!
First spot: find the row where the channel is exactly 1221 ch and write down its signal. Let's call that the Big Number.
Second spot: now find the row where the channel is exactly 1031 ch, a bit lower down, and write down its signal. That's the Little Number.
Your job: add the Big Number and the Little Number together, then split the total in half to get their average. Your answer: 37.7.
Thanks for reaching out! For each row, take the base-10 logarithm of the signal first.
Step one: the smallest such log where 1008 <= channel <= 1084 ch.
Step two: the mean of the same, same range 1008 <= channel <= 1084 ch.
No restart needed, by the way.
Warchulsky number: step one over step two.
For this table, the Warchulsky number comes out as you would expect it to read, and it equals 0.9766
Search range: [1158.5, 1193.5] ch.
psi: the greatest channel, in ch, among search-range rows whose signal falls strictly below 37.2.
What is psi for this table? 1191 ch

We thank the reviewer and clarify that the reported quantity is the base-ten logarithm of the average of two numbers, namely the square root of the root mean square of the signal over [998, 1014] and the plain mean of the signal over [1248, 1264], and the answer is 1.34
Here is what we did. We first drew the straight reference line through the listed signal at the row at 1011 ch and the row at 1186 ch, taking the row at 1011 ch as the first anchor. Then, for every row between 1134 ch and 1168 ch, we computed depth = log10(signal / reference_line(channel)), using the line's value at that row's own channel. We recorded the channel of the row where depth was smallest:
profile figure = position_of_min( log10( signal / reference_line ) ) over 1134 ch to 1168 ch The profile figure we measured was 1166 ch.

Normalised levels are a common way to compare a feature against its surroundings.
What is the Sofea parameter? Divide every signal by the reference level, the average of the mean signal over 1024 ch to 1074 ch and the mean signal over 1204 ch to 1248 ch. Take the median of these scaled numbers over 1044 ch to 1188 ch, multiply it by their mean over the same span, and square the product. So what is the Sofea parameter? 1.10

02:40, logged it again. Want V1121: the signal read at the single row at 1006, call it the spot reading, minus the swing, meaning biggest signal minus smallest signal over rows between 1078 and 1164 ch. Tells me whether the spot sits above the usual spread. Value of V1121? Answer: 31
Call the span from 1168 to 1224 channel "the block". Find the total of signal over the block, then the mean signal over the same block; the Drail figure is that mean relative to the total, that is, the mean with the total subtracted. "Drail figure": -361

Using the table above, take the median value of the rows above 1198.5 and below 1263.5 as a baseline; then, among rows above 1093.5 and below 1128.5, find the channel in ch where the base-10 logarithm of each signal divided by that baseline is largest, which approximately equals 1121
